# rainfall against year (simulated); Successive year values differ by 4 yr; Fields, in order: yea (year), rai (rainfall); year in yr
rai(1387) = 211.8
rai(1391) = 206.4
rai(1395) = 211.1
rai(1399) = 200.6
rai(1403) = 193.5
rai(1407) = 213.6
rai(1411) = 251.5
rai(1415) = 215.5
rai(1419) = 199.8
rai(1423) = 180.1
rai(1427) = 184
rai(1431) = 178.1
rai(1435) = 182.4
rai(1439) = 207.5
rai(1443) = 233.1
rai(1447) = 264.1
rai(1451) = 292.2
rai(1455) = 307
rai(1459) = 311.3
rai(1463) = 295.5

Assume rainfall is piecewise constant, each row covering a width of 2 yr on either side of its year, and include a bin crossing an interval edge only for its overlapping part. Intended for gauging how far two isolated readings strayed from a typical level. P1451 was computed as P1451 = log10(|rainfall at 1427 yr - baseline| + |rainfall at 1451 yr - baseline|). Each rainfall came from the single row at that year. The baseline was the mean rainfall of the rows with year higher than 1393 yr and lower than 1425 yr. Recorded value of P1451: 2.03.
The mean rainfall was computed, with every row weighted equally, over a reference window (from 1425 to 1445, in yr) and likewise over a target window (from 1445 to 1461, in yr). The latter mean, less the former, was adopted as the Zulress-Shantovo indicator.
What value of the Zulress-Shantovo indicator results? 97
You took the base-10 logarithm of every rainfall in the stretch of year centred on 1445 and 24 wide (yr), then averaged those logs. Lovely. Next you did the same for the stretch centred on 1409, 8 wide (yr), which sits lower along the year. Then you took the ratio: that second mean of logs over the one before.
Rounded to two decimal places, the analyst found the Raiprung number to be 0.99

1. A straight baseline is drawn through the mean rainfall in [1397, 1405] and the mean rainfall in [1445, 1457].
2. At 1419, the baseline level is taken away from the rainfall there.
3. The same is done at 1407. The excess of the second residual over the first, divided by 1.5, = 24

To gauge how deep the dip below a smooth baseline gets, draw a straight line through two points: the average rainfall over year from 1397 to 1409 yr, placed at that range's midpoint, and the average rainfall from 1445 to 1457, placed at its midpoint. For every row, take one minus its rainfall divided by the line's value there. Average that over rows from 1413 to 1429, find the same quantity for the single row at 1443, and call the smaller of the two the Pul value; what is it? 0.15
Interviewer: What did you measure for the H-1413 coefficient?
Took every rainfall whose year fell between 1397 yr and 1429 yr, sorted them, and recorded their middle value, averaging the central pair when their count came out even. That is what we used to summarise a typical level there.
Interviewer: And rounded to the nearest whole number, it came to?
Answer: 200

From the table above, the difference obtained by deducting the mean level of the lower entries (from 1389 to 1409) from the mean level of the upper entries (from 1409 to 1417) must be 28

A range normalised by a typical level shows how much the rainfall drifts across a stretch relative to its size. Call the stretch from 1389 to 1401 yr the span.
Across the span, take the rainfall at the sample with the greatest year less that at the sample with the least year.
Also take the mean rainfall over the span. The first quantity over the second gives -0.03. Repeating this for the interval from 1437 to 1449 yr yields 0.24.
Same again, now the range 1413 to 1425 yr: -0.18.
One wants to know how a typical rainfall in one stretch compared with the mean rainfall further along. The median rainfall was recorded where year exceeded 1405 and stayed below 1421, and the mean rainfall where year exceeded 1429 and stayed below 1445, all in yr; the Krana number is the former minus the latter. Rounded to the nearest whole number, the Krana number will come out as 14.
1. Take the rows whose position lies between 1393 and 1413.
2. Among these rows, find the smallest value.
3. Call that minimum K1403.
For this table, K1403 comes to 193.5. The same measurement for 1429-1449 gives 178.1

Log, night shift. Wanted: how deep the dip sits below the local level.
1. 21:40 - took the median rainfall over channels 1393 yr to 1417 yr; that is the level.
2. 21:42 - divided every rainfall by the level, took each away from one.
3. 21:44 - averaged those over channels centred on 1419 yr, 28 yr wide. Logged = 0.04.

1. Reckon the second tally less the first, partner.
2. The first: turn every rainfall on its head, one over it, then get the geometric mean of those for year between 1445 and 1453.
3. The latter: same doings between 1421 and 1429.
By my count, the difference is 0.0019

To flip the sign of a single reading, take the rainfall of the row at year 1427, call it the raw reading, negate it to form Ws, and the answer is -184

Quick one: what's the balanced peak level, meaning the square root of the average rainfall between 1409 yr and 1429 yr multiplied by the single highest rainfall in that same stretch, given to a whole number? 228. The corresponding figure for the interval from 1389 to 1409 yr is 209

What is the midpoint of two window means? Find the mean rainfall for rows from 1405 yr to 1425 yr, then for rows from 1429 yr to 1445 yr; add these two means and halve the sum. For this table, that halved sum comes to 206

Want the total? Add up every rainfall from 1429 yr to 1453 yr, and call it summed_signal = 1357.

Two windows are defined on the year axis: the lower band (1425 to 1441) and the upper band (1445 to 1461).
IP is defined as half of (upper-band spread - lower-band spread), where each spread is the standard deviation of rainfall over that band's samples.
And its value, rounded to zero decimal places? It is 4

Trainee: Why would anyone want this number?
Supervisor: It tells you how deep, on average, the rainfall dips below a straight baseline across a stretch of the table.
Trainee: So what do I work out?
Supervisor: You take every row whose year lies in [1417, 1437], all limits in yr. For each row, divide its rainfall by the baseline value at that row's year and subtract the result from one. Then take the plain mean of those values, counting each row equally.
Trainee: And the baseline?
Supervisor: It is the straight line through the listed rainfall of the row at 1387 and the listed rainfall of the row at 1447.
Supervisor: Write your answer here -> 0.25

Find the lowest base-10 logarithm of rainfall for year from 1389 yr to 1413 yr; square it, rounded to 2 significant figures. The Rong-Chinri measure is 5.2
